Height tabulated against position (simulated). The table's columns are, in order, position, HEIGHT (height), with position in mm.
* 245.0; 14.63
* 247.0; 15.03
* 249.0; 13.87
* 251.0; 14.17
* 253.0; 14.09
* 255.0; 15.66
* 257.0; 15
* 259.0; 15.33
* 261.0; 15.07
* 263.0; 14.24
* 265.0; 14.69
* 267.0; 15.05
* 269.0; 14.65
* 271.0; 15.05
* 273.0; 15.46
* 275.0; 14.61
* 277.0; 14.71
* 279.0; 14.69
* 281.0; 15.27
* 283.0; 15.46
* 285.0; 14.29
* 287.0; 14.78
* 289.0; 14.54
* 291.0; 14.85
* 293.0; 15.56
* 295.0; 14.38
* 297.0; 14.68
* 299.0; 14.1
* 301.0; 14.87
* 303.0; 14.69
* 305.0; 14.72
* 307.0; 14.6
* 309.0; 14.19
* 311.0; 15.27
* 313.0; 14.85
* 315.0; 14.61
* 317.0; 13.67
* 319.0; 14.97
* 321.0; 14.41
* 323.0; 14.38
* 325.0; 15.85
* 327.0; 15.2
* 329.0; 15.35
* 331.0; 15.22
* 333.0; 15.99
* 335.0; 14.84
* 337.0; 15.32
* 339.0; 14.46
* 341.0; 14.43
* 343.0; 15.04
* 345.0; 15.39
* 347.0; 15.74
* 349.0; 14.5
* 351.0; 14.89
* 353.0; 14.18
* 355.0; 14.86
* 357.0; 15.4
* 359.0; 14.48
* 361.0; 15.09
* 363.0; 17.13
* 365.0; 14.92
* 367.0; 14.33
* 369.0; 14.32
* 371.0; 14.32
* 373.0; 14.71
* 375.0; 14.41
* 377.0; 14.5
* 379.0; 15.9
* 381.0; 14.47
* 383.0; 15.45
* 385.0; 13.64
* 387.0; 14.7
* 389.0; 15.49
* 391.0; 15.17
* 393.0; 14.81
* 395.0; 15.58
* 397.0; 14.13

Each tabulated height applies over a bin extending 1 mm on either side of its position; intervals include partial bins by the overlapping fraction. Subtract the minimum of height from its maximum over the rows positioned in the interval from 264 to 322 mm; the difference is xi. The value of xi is 1.9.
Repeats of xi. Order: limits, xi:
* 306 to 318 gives 1.6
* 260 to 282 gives 1.2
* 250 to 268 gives 1.6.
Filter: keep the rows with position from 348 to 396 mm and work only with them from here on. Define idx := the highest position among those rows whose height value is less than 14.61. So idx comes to 385.0 mm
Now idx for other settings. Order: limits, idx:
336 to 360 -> 359.0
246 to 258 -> 253.0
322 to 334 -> 323.0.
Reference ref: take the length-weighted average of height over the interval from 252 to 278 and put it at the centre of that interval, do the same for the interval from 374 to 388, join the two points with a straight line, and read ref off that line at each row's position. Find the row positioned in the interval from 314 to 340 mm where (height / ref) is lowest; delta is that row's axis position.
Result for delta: 317.0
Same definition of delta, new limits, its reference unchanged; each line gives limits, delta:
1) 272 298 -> 285.0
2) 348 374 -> 353.0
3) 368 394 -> 385.0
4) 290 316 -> 299.0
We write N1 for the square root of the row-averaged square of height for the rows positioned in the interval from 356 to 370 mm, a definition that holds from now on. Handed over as 15.1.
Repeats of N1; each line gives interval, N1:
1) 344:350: 15.2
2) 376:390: 14.9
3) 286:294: 14.9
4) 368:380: 14.7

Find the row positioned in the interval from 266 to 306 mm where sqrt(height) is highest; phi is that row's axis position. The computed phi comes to 293.0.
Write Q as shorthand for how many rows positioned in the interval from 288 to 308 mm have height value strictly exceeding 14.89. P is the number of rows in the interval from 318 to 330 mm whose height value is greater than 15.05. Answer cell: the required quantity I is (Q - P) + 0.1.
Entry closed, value -2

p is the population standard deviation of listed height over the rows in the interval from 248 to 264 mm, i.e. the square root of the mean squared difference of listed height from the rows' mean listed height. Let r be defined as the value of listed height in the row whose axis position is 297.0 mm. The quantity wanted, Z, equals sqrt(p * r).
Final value 3.0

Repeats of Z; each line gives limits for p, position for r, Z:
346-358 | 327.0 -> 2.8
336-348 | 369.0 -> 2.6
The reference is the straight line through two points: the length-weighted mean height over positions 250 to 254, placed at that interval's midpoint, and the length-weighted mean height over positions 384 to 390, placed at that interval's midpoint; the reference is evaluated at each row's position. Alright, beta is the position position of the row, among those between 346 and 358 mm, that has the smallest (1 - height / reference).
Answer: 347.0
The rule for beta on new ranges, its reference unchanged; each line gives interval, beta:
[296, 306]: 301.0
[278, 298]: 293.0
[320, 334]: 333.0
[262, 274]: 273.0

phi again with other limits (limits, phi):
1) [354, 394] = 363.0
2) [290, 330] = 325.0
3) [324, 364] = 363.0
